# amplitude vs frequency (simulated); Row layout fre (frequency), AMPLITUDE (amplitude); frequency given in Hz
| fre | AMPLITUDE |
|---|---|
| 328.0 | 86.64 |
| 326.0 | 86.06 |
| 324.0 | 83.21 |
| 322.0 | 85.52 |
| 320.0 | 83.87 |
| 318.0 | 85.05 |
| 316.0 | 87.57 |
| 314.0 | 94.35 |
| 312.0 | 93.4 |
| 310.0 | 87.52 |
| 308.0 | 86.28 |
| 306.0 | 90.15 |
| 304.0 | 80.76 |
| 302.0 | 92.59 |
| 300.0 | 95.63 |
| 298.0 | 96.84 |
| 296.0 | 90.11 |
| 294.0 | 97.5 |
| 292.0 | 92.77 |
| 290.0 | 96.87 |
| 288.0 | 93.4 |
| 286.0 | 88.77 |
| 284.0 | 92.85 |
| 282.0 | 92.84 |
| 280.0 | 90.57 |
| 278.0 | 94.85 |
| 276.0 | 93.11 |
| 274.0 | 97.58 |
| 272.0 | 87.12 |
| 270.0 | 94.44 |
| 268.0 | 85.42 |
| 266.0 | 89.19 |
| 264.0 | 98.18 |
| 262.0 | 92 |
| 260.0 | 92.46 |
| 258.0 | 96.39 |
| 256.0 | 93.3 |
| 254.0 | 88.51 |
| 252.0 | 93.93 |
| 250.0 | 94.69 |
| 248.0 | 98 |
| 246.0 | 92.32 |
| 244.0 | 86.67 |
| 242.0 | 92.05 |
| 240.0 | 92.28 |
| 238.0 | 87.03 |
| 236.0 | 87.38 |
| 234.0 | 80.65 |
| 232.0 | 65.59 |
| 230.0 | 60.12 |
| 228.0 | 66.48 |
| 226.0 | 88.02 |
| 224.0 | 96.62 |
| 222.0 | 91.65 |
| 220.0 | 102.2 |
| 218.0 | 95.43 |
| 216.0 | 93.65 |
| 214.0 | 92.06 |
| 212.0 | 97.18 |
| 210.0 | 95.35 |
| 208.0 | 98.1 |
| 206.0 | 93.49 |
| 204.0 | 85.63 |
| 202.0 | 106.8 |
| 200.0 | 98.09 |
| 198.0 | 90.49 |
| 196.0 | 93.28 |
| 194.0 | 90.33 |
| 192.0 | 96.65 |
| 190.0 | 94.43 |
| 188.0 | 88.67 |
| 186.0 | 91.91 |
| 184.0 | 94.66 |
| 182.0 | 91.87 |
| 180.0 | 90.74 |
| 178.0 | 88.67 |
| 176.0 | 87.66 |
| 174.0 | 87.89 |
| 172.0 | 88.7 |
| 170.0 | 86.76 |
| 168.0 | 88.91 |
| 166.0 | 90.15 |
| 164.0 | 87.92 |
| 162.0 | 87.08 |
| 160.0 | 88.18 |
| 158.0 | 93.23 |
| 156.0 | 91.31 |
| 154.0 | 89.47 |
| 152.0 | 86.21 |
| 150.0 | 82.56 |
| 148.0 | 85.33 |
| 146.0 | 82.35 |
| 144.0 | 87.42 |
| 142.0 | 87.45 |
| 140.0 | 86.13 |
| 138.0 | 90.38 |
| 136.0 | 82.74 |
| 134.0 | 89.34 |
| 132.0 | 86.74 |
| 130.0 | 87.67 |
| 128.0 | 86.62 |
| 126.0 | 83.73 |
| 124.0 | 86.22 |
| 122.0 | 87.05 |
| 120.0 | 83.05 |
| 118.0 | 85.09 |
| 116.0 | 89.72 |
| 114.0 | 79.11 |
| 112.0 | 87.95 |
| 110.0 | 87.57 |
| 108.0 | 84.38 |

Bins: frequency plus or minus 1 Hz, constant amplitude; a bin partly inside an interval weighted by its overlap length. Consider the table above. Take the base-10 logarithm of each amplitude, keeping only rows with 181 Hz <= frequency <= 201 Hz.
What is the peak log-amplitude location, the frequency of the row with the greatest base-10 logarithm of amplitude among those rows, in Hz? 200.0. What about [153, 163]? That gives 158.0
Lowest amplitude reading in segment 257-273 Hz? 85.42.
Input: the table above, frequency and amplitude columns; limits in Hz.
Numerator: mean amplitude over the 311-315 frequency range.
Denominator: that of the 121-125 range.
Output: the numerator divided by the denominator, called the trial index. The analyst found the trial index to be 1.08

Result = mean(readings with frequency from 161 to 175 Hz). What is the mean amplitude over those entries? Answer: 88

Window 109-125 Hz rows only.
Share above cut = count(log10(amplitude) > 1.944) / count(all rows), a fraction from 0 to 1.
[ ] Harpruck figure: 0.25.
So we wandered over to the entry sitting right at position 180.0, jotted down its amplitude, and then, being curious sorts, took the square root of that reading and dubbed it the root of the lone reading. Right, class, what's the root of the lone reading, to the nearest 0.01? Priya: 9.53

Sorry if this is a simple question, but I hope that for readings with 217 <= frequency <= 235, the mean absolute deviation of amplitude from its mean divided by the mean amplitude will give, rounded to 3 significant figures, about 0.158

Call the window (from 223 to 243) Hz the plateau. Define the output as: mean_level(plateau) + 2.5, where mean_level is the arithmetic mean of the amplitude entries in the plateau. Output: 84.1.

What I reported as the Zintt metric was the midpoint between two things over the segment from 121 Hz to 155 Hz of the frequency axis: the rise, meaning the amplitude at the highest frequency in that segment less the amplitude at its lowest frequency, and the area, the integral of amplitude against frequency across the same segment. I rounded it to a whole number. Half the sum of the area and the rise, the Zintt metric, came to 1469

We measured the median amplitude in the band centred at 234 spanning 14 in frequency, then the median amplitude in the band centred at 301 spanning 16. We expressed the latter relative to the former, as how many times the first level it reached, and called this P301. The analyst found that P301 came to 1.13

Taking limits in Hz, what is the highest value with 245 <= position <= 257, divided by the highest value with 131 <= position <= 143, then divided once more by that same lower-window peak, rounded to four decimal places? 0.0120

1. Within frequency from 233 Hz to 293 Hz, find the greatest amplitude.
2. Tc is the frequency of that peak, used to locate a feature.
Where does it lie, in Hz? 264.0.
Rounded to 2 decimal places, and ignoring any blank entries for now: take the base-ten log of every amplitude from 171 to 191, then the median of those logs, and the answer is 1.95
